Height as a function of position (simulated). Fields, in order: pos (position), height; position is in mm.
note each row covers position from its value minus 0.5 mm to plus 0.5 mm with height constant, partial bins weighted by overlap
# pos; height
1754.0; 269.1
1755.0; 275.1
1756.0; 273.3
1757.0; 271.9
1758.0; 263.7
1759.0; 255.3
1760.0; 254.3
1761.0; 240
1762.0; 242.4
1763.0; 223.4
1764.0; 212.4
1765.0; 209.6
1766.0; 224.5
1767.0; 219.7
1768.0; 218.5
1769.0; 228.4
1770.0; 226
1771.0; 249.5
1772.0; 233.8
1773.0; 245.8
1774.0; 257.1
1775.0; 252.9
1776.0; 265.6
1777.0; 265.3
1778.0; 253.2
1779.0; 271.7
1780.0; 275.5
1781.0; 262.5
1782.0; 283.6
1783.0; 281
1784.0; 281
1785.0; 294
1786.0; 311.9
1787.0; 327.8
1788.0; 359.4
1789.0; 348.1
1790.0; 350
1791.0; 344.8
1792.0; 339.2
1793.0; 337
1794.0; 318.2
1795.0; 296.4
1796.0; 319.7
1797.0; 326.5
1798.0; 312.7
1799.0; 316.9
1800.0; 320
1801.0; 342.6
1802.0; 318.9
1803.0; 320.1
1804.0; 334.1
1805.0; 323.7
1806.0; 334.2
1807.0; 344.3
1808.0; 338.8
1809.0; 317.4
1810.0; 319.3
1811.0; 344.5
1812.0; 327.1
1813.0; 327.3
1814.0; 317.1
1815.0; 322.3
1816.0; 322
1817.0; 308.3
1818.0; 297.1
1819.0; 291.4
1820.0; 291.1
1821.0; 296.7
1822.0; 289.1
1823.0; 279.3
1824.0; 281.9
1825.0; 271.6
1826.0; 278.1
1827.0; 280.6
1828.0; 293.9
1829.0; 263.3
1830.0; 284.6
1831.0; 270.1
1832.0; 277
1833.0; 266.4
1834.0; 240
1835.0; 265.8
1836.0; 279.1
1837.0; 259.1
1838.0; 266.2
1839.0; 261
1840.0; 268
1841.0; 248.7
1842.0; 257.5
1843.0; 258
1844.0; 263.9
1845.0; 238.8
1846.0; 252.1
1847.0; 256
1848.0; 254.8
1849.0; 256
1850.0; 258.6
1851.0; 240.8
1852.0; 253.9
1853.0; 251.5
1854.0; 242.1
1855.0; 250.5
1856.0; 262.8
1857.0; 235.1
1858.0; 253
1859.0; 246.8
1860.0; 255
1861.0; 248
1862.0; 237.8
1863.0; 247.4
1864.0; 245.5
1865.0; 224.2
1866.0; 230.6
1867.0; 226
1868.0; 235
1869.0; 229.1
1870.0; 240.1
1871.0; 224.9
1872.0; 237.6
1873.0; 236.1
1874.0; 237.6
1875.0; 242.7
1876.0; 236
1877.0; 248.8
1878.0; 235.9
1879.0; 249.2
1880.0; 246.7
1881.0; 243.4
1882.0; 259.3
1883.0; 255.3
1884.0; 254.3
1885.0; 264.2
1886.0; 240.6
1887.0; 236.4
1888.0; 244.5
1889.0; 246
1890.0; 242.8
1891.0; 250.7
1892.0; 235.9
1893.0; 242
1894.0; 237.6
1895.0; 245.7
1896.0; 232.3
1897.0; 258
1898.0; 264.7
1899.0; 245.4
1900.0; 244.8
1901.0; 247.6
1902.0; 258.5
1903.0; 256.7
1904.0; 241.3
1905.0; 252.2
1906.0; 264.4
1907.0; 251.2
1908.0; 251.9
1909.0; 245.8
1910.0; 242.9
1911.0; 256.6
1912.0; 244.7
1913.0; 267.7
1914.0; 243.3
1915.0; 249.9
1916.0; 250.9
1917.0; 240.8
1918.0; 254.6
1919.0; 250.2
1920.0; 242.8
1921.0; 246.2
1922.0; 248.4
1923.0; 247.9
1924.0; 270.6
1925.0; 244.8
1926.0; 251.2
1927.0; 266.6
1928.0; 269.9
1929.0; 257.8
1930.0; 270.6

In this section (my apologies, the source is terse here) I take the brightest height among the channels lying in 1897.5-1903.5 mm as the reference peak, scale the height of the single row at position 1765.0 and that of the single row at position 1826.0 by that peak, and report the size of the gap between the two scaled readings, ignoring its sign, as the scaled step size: 0.26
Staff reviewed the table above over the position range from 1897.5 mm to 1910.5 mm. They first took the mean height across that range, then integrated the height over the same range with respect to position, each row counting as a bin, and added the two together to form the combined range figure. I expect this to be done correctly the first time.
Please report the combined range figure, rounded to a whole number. 3519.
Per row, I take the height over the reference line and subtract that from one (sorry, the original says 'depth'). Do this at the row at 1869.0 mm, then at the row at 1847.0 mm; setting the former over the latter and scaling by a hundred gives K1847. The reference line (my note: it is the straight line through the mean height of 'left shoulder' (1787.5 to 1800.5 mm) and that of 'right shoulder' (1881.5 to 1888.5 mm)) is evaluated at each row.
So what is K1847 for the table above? 137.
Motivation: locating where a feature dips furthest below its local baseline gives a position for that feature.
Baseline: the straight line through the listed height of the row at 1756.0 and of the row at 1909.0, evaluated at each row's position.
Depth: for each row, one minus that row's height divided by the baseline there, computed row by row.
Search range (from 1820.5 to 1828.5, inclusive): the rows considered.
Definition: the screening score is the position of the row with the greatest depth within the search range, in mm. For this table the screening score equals 1825.0 mm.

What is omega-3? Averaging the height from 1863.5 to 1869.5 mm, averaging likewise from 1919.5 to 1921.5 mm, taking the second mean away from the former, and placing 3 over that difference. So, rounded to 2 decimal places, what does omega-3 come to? -0.23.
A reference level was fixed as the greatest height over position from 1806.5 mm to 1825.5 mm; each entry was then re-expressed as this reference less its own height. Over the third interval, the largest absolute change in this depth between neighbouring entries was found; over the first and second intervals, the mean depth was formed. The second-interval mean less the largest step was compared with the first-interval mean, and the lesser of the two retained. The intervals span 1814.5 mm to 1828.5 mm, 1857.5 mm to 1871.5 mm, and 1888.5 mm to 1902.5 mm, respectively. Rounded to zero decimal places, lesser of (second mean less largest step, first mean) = 51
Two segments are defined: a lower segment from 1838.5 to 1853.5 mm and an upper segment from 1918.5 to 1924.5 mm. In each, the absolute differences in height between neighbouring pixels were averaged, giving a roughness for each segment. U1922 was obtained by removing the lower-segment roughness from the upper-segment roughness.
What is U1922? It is -1.5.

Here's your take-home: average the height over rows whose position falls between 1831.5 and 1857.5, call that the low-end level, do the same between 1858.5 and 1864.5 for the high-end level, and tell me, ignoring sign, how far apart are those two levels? 10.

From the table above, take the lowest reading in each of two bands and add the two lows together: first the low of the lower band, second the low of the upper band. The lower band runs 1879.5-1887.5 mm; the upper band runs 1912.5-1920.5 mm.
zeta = 477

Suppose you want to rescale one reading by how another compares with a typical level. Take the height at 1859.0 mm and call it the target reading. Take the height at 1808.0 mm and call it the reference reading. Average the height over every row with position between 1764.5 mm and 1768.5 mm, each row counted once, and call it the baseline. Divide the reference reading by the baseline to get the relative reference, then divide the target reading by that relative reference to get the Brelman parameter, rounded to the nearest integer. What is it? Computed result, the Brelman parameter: 159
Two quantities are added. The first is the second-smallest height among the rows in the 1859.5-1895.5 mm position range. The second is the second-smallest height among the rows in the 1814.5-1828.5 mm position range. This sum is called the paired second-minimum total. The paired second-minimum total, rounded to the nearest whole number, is 503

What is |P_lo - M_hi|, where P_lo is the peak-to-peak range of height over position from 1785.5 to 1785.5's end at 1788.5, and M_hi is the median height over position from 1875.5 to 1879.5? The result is 195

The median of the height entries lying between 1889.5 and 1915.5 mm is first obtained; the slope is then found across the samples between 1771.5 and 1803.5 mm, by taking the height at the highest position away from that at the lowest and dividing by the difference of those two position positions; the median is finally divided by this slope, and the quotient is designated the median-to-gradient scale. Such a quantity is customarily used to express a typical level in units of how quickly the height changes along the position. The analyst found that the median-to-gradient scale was 89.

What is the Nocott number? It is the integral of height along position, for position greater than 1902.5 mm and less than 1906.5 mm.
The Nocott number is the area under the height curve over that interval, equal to 1015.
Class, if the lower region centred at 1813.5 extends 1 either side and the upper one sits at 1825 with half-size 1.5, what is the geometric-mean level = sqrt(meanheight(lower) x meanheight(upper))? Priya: 299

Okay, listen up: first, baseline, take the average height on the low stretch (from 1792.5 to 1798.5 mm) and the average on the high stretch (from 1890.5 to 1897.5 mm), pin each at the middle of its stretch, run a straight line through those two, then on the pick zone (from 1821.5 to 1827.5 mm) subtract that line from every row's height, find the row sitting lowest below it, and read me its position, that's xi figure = 1825.0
